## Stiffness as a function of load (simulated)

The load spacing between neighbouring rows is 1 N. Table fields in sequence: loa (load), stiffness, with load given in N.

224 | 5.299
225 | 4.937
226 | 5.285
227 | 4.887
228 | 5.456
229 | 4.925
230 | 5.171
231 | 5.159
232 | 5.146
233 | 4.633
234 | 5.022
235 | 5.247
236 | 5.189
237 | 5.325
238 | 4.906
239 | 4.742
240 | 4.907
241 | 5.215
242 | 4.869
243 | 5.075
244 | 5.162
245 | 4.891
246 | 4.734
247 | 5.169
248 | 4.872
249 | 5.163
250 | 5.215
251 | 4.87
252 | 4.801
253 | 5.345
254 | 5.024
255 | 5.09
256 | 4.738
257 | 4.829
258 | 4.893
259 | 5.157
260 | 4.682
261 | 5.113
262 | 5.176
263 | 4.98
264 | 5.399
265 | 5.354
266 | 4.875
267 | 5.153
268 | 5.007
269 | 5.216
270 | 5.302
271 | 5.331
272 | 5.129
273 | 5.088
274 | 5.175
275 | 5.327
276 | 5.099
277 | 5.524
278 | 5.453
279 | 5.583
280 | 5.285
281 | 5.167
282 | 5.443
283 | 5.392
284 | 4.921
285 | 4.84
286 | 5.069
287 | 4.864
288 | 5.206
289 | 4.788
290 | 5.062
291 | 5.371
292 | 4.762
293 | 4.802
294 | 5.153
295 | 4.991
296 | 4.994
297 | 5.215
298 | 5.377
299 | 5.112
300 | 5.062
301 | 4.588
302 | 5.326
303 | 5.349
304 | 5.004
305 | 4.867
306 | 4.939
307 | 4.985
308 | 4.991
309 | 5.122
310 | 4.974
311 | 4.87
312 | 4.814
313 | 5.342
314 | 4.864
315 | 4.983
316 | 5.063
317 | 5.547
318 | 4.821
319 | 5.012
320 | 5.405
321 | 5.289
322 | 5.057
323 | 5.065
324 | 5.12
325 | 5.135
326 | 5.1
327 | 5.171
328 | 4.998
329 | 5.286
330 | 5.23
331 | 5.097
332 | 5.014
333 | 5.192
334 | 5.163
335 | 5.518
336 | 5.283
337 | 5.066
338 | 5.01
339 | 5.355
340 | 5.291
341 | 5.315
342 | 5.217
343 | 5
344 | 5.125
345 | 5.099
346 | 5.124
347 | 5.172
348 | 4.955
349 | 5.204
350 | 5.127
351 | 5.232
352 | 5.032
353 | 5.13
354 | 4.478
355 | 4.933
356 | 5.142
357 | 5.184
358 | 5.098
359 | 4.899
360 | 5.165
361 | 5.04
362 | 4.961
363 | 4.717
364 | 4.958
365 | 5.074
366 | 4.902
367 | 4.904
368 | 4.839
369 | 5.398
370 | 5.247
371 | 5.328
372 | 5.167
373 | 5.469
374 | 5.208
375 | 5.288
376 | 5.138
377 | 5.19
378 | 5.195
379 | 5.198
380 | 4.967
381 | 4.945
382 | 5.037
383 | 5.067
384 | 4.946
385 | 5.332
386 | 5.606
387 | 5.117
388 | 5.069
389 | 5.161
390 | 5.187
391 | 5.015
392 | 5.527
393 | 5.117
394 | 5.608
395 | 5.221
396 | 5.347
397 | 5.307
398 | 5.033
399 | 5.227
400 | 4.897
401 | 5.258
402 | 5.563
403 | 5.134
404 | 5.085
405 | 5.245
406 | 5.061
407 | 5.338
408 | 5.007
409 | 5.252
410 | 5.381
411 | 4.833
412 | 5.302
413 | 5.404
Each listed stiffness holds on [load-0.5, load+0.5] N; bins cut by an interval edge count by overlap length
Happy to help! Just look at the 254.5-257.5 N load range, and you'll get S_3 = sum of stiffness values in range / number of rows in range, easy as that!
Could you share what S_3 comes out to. 4.89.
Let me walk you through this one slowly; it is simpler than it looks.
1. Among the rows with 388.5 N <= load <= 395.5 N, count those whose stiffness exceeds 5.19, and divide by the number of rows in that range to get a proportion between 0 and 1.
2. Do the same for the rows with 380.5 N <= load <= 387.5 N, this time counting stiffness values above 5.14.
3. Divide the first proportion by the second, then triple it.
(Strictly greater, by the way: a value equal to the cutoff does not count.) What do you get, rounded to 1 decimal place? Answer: 4.5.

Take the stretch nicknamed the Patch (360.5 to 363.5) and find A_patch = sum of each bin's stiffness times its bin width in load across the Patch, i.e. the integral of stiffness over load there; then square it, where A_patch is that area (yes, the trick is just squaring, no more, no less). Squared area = 217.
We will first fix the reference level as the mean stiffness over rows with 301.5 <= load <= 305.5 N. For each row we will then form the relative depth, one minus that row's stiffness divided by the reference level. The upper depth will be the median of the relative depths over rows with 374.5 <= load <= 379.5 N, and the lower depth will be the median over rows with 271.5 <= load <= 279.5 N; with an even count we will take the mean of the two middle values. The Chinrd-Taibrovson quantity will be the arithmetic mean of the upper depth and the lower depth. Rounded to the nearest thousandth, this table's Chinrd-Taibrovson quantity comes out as -0.017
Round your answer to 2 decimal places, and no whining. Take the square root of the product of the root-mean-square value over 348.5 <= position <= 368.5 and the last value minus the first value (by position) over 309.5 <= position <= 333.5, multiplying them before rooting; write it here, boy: 1.04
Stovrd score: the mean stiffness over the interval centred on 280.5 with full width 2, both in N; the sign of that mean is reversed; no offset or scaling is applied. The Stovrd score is -5.2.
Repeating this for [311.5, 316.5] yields -5.0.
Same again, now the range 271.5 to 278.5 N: -5.3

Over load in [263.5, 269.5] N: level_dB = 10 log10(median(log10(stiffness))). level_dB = -1.46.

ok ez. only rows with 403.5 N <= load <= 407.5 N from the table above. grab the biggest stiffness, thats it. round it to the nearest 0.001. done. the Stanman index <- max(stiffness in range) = 5.338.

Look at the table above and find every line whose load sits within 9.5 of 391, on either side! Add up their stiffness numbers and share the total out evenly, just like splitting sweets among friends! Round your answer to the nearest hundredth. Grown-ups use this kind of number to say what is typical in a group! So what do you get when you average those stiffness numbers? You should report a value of 5.20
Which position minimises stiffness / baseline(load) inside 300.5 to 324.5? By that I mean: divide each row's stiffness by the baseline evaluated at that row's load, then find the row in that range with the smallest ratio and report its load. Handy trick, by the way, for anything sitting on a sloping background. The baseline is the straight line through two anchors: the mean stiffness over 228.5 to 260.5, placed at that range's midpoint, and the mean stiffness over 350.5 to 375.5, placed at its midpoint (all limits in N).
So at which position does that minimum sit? 301 N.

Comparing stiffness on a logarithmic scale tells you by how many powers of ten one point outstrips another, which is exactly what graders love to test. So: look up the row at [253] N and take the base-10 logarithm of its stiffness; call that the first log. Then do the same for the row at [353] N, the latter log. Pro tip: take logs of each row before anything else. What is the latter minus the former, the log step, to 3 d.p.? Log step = -0.018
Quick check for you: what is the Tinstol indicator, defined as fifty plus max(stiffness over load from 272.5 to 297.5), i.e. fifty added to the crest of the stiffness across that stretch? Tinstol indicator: 55.6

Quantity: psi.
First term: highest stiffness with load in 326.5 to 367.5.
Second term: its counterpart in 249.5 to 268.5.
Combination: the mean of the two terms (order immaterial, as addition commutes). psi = 5.46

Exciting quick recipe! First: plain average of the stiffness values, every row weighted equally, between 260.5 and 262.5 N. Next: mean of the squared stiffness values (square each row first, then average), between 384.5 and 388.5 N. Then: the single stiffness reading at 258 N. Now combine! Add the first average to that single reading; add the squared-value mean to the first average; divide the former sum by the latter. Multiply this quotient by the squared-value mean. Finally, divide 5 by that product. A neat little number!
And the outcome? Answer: 0.590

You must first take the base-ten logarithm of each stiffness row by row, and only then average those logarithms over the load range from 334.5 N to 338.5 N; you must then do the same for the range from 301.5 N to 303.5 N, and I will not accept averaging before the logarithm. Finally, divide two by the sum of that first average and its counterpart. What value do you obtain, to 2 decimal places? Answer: 1.38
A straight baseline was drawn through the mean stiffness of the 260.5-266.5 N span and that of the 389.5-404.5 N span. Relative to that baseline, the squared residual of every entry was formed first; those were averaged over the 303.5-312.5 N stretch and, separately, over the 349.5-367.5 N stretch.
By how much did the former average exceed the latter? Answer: -0.018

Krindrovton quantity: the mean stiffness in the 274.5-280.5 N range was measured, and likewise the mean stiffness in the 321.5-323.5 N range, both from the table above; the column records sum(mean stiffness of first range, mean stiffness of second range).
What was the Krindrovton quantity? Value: 10.4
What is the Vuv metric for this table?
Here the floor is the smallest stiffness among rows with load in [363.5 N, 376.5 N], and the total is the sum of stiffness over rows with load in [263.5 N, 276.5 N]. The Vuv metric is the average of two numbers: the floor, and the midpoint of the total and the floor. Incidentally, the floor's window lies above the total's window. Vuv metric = 20.5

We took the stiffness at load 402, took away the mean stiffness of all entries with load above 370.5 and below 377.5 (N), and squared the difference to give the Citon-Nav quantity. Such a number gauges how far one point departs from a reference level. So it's 0.095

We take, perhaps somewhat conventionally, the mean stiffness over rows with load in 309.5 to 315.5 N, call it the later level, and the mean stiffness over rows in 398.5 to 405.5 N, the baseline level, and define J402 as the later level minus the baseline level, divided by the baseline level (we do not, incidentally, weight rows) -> -0.044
